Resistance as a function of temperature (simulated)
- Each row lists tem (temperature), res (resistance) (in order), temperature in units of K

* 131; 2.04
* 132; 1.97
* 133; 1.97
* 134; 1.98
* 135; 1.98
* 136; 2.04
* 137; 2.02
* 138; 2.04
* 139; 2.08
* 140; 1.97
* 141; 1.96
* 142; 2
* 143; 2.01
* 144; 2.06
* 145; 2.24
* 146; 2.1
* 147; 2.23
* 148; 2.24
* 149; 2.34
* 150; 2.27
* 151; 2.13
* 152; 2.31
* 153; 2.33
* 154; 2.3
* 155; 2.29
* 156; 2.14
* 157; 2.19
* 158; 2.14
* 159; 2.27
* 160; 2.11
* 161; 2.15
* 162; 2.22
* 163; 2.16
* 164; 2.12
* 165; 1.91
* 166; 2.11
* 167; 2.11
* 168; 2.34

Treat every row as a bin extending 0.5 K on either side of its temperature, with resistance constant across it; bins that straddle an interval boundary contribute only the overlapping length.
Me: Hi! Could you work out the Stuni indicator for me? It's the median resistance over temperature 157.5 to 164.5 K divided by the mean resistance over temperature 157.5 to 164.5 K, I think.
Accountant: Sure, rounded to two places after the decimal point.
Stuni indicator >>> 0.99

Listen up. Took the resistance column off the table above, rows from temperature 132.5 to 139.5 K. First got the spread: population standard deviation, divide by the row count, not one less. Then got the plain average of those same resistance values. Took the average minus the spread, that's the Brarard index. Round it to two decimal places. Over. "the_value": 1.98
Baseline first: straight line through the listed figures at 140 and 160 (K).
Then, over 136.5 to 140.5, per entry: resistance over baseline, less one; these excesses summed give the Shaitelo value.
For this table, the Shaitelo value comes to 0.14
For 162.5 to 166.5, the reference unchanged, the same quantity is -0.12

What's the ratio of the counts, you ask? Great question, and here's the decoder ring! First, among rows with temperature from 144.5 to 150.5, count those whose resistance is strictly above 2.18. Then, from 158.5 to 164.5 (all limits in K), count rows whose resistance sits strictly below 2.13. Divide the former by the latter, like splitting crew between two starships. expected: 2.5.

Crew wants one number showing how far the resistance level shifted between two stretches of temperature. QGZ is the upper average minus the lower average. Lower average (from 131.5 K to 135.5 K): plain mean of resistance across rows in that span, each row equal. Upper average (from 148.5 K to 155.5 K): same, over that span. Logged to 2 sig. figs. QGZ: 0.31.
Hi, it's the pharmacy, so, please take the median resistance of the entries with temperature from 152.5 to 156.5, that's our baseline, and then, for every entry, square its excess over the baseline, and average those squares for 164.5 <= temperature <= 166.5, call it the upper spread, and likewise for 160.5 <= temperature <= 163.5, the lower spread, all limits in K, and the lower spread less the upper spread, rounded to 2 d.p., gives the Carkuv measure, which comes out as -0.08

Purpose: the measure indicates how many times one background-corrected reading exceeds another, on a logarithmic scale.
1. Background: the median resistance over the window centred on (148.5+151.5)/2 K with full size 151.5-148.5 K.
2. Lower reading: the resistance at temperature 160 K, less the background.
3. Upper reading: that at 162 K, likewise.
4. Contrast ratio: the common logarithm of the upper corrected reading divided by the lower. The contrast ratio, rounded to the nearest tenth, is -0.5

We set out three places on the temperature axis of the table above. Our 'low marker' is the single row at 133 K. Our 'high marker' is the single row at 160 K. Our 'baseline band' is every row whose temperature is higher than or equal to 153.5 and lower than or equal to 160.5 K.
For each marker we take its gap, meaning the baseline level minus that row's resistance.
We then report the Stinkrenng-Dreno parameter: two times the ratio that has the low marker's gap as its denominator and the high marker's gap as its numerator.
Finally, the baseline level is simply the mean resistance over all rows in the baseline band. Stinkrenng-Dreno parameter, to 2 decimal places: 0.81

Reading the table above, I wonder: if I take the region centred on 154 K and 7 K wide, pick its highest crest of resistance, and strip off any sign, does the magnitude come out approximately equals 2.33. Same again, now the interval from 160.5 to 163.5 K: 2.22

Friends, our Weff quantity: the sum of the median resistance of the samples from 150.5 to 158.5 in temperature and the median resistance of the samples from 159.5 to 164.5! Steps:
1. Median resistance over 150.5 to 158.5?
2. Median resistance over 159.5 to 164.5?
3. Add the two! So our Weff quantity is 4.39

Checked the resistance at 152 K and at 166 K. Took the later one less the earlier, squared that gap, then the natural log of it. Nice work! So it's -3.2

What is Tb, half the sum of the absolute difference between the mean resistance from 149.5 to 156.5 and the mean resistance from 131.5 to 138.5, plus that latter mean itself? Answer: 1.126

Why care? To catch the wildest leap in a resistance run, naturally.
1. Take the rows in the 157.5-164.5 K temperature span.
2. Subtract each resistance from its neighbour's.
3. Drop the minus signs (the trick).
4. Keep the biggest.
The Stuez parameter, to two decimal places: 0.16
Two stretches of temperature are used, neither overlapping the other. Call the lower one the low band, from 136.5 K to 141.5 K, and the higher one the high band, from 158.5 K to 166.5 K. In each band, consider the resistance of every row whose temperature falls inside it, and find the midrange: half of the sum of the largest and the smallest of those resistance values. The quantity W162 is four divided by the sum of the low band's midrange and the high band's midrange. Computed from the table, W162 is 0.97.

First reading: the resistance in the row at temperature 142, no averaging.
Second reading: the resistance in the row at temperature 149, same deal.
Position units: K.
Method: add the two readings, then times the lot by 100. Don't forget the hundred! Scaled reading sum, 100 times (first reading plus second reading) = 434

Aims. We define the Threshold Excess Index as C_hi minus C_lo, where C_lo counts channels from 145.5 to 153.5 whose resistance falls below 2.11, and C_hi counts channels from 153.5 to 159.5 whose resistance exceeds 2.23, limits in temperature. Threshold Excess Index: 2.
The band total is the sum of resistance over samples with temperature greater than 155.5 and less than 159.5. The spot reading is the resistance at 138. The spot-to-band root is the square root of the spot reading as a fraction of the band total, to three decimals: 0.483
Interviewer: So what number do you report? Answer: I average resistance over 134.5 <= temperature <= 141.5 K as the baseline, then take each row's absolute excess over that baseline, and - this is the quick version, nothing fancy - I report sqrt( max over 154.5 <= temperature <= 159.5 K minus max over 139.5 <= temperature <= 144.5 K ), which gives 0.47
